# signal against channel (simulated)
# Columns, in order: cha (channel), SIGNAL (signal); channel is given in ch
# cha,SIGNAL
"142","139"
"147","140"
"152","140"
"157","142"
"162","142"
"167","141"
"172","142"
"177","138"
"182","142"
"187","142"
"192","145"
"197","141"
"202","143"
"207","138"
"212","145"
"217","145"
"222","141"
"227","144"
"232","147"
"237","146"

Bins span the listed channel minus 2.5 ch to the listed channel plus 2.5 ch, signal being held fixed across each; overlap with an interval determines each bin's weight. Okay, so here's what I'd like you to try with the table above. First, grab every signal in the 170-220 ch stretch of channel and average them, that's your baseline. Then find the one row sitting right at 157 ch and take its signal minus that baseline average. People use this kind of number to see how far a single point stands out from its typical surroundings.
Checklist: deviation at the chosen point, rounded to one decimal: -0.1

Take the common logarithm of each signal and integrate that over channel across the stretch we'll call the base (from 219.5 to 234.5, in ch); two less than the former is 30.4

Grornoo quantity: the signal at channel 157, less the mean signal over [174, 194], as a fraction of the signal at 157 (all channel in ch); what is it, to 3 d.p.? 0.002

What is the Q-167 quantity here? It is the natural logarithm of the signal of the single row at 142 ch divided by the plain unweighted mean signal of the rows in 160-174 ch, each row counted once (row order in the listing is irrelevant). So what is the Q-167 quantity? -0.019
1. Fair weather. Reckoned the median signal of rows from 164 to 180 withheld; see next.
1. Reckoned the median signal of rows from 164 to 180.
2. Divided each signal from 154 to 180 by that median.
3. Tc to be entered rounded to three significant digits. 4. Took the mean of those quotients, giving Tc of 1.00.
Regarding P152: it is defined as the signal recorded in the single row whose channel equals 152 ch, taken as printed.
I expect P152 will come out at 140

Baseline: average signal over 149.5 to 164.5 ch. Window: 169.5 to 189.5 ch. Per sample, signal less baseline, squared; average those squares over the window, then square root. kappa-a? 1.8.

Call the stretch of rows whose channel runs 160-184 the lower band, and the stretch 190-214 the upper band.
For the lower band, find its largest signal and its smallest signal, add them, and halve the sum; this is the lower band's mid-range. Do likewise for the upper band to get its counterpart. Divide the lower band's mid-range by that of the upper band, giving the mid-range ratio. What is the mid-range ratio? 0.99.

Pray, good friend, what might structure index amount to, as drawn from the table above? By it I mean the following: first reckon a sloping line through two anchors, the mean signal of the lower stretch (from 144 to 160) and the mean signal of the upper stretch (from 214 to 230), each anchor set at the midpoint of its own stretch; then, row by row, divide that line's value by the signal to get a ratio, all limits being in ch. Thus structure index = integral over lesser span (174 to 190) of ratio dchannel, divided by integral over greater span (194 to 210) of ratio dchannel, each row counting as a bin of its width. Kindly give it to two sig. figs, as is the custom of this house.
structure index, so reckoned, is 0.99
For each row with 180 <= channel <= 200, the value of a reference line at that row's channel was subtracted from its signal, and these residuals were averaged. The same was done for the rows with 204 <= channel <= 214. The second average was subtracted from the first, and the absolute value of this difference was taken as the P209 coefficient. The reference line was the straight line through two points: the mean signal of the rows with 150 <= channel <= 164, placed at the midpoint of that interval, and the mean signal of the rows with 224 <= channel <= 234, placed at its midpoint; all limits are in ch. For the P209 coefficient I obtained 2.1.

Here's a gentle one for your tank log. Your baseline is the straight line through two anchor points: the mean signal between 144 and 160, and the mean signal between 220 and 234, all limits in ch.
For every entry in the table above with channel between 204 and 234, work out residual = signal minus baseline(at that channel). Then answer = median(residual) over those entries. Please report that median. 0.72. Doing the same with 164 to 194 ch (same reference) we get -0.11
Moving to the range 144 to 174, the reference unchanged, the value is 0.06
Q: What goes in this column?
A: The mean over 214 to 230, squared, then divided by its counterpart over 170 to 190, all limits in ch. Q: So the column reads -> 146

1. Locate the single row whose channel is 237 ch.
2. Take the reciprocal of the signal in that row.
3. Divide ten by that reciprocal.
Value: 1460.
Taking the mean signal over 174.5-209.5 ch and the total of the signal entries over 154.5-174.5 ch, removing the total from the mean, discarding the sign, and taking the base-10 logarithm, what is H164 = 2.63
